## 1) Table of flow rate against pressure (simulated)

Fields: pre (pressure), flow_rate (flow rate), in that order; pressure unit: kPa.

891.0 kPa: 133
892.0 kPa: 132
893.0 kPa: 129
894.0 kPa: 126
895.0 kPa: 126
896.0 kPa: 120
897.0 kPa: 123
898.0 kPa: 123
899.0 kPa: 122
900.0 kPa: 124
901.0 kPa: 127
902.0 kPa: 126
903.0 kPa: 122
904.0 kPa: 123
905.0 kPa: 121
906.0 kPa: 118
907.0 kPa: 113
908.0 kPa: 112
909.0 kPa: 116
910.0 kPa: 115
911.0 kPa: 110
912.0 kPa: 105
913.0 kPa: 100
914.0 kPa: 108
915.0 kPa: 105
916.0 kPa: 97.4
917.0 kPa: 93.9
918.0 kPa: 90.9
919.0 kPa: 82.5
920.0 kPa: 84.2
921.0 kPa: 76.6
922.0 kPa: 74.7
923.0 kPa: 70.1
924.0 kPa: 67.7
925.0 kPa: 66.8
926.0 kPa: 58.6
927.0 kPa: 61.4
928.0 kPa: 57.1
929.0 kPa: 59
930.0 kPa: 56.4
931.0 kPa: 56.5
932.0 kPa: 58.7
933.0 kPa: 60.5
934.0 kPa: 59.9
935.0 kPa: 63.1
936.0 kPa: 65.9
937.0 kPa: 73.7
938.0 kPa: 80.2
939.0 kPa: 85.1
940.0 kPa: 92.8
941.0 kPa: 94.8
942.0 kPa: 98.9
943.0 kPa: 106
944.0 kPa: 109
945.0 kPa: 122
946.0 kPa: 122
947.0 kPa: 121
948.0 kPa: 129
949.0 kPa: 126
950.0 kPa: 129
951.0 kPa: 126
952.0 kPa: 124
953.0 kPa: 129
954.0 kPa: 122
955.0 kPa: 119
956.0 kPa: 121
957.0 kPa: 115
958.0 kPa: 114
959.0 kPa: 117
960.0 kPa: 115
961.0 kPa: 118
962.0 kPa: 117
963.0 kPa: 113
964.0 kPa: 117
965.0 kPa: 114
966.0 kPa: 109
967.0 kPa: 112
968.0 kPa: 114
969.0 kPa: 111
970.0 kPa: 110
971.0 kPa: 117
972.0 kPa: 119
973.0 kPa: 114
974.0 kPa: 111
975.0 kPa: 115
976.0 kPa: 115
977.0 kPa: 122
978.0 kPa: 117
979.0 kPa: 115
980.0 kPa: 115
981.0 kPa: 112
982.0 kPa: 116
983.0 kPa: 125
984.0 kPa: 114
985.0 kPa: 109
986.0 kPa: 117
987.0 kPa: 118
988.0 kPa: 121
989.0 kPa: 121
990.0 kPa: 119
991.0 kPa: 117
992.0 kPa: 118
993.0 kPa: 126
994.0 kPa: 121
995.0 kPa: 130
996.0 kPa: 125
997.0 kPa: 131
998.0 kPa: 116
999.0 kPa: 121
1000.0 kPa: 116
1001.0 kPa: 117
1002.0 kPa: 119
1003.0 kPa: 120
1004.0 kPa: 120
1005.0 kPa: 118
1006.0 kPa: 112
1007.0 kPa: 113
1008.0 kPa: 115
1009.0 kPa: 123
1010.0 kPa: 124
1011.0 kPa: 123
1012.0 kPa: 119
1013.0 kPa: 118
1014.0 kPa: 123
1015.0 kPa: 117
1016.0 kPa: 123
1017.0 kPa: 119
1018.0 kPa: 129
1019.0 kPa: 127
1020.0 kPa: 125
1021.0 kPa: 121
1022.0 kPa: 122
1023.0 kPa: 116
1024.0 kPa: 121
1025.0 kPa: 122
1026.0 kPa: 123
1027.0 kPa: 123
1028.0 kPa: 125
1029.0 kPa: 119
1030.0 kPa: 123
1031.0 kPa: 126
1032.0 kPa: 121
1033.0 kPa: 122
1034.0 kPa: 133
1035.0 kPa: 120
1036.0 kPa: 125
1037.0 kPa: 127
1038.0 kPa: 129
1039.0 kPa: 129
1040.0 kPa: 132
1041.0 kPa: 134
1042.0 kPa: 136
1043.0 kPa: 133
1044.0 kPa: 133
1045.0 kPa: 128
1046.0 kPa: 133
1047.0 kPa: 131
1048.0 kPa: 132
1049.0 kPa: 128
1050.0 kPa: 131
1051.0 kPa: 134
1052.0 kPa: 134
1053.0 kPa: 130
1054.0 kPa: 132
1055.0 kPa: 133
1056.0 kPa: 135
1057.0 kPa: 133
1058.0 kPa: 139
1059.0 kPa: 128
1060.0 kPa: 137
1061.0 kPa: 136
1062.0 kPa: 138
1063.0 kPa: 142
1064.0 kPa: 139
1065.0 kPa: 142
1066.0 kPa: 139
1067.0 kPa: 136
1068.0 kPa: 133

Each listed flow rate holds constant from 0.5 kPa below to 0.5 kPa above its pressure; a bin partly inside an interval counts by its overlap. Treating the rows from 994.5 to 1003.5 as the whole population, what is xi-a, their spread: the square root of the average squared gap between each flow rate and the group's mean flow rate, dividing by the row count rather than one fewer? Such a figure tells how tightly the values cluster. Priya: 5.4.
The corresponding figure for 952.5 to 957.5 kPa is 4.6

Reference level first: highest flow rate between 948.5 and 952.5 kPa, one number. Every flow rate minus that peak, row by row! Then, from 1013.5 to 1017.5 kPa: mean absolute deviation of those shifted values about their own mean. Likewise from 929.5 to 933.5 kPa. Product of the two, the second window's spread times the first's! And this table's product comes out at 4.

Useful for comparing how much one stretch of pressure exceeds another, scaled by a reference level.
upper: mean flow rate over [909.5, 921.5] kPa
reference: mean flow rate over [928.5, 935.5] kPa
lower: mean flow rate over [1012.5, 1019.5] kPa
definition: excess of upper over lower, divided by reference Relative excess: -0.4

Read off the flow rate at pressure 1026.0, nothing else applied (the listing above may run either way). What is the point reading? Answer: 123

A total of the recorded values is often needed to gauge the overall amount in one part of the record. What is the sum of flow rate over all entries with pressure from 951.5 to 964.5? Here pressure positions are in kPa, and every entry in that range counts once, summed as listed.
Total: 1541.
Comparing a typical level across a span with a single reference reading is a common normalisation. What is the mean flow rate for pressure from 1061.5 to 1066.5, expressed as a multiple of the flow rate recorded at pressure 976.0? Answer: 1.22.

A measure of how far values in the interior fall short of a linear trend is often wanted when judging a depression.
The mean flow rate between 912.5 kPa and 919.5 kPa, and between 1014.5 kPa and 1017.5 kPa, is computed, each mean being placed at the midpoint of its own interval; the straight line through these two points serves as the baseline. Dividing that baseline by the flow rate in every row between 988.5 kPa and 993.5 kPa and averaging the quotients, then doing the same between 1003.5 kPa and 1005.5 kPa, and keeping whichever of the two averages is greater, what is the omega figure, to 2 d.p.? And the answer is 0.98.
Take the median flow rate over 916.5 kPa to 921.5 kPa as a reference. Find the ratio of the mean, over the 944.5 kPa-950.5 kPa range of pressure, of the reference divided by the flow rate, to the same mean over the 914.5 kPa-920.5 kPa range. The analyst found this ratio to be 0.74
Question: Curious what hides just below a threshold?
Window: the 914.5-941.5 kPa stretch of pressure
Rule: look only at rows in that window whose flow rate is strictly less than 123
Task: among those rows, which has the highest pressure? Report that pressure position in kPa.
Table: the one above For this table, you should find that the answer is 941.0 kPa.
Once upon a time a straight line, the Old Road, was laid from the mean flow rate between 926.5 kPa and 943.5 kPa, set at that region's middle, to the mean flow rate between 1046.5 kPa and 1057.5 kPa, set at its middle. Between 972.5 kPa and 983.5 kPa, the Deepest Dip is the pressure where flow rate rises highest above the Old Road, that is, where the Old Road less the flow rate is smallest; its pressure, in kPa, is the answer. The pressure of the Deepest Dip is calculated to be 977.0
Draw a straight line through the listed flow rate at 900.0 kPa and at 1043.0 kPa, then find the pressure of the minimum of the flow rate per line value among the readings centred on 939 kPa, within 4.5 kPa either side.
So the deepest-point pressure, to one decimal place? 935.0 kPa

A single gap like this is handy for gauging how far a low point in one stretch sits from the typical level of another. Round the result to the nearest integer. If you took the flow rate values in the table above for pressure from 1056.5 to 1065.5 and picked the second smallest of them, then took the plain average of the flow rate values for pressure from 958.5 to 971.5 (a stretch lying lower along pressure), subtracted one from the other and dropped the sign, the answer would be 19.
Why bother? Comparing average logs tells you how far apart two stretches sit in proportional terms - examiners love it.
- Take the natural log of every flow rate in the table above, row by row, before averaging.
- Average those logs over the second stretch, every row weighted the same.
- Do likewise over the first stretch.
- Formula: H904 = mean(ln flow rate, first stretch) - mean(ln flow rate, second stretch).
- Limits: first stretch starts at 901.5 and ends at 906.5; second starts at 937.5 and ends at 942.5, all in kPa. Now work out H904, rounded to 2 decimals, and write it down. 0.30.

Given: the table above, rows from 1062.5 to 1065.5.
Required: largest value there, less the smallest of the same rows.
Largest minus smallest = 3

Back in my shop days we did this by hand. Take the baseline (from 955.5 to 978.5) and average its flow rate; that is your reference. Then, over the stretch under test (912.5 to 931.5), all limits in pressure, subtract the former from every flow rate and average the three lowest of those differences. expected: -58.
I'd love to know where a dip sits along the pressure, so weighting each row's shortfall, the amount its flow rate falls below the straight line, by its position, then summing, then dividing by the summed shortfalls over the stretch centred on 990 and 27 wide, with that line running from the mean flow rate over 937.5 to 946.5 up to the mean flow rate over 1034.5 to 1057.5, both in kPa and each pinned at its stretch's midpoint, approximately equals 989.0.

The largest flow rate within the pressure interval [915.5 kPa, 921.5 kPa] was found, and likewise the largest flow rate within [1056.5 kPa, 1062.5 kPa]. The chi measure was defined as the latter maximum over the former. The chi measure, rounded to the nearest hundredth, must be 1.43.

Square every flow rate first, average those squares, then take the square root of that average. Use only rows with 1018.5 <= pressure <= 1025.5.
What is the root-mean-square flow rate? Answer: 122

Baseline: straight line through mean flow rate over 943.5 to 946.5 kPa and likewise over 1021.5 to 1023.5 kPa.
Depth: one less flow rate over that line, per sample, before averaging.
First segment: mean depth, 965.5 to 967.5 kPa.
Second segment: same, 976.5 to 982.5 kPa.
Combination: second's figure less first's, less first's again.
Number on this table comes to -0.11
